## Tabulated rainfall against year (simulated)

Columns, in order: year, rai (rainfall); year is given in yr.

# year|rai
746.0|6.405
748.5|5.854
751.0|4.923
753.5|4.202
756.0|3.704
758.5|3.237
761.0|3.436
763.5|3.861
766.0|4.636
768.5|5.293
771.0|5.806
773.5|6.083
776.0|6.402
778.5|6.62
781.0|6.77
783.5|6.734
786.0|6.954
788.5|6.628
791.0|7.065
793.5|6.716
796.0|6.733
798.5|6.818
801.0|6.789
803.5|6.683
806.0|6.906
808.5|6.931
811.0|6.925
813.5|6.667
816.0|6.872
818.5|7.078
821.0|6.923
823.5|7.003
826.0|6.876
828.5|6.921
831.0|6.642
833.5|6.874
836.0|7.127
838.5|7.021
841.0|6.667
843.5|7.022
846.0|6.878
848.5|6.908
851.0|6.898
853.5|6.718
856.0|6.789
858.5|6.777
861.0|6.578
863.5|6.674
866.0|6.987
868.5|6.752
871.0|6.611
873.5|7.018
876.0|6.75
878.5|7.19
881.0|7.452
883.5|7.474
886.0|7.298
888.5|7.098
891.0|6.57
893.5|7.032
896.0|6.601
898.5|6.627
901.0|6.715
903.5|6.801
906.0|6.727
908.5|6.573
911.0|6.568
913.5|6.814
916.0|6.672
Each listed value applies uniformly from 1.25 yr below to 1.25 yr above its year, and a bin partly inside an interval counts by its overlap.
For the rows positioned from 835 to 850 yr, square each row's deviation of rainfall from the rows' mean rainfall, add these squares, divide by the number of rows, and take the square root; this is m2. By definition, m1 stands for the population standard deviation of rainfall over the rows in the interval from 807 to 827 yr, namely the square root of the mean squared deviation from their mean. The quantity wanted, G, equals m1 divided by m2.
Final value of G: 0.8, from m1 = 0.1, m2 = 0.1458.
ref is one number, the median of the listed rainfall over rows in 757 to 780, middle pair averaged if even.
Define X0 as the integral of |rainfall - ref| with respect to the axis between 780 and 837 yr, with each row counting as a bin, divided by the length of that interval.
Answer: 1.56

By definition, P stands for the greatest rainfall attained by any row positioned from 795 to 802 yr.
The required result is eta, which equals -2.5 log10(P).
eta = -2.08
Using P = 6.818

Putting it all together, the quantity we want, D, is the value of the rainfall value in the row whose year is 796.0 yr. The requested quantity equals 6.733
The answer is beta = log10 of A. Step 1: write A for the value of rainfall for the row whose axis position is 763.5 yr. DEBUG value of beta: 0.587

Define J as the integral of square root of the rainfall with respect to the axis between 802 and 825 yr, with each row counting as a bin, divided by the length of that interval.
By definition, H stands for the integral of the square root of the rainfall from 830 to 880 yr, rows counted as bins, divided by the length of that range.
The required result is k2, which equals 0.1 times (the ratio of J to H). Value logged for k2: 0.100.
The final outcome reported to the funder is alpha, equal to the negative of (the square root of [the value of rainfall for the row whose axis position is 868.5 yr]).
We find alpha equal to -2.60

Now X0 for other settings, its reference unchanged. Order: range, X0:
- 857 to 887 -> 1.67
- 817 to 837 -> 1.63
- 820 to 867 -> 1.56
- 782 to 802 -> 1.51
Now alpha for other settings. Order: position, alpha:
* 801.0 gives -2.61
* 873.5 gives -2.65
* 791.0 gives -2.66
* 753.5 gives -2.05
